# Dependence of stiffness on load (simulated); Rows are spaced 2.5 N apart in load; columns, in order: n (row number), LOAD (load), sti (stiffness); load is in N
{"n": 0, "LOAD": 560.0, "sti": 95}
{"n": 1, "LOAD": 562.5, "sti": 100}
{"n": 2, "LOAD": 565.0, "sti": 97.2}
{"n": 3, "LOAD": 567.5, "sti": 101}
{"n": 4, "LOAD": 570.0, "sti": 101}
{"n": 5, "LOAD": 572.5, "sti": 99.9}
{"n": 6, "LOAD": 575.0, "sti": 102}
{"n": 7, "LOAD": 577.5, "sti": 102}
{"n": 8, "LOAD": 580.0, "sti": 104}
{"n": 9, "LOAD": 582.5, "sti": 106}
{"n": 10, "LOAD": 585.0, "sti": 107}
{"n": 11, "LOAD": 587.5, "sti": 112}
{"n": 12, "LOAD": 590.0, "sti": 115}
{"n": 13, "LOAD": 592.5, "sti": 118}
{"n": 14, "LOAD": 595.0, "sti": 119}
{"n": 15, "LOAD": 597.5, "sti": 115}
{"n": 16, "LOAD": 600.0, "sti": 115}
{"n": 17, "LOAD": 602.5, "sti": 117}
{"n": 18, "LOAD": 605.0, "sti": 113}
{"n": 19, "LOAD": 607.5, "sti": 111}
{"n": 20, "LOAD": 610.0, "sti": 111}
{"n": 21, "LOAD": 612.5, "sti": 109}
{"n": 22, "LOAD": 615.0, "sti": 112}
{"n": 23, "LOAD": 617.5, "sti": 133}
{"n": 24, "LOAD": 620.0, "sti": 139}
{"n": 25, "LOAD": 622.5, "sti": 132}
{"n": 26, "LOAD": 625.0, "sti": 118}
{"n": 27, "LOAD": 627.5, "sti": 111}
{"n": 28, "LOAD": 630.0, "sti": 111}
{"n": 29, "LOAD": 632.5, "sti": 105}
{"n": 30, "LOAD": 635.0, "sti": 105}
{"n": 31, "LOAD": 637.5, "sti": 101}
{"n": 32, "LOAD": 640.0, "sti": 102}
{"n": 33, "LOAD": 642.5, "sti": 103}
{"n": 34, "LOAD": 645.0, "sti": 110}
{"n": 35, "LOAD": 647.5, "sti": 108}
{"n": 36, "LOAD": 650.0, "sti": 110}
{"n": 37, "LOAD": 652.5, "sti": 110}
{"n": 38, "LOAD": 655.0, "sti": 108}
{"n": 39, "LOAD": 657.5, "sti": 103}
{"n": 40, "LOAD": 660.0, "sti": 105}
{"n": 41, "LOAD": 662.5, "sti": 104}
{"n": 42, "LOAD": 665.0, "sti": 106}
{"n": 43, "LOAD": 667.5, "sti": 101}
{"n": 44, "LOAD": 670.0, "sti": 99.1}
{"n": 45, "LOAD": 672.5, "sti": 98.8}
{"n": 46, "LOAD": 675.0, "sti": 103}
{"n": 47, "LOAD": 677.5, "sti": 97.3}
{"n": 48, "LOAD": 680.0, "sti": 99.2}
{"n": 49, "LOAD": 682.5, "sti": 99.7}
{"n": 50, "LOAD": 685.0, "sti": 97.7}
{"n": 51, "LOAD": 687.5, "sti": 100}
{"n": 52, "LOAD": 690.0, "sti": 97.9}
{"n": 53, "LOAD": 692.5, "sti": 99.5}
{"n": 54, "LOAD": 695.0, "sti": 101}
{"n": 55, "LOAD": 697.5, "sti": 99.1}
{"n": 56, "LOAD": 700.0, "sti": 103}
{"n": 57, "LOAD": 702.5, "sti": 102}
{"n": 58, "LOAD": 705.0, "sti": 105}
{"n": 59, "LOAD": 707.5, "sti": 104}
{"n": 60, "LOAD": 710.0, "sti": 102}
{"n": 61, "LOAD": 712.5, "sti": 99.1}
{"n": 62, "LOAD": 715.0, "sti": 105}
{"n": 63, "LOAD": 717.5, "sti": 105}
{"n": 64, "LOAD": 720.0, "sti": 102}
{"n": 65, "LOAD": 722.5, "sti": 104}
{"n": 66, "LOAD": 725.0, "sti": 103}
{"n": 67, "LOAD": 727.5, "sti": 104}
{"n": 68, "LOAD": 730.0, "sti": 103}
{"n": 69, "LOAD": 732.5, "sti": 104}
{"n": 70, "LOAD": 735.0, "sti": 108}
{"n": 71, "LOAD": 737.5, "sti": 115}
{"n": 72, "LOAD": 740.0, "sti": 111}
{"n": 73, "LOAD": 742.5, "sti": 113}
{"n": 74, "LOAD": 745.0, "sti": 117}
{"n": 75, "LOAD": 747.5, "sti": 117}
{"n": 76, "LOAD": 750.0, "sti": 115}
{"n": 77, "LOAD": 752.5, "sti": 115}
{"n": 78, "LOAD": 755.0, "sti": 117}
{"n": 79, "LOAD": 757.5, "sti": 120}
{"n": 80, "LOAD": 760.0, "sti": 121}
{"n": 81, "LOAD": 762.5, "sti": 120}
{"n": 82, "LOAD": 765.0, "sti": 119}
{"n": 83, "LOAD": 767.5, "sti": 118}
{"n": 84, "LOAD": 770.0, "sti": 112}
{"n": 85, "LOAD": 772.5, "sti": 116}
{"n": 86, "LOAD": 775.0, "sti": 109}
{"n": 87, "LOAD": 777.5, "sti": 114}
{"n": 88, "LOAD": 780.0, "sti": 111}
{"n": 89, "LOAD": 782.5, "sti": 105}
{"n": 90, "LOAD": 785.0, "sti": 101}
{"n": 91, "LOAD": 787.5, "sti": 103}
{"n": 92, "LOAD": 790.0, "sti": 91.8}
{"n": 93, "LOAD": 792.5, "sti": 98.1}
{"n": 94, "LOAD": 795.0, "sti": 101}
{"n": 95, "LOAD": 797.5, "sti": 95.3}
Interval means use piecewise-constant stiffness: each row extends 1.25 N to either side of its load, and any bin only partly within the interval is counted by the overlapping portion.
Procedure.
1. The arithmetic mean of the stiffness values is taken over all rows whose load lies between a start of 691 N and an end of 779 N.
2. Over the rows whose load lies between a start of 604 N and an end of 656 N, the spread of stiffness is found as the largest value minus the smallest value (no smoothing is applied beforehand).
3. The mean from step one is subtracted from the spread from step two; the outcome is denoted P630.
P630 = -71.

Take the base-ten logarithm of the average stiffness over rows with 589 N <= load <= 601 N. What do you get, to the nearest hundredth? 2.07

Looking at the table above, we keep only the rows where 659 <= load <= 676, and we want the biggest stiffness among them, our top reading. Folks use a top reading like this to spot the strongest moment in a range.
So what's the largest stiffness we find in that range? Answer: 106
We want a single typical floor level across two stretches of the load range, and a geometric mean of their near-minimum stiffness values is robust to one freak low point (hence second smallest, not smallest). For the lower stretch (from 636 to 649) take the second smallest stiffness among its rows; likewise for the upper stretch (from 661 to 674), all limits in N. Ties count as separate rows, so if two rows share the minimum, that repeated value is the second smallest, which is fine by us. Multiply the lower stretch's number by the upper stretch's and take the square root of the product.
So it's 101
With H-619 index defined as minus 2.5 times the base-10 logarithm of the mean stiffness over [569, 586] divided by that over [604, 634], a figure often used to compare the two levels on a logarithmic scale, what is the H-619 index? 0.14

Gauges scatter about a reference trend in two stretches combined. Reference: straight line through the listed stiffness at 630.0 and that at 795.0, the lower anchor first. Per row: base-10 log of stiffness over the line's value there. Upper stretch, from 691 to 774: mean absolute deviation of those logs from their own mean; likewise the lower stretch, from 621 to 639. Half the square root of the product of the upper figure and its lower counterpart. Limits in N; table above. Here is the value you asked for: 0.0147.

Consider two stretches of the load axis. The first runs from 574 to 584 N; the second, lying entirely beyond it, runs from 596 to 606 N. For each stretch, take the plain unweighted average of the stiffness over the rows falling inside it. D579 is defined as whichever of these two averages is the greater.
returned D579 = 115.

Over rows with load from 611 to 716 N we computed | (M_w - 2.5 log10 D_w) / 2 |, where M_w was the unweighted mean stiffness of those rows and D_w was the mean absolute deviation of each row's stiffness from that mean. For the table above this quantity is 52.1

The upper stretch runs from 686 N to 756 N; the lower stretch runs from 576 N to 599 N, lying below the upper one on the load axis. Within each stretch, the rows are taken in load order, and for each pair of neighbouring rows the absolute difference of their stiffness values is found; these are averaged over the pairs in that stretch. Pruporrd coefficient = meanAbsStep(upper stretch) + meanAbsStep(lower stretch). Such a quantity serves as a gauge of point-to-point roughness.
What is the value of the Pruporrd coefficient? 4.9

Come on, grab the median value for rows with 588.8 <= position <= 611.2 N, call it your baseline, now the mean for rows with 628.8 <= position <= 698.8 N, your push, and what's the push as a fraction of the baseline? 0.90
